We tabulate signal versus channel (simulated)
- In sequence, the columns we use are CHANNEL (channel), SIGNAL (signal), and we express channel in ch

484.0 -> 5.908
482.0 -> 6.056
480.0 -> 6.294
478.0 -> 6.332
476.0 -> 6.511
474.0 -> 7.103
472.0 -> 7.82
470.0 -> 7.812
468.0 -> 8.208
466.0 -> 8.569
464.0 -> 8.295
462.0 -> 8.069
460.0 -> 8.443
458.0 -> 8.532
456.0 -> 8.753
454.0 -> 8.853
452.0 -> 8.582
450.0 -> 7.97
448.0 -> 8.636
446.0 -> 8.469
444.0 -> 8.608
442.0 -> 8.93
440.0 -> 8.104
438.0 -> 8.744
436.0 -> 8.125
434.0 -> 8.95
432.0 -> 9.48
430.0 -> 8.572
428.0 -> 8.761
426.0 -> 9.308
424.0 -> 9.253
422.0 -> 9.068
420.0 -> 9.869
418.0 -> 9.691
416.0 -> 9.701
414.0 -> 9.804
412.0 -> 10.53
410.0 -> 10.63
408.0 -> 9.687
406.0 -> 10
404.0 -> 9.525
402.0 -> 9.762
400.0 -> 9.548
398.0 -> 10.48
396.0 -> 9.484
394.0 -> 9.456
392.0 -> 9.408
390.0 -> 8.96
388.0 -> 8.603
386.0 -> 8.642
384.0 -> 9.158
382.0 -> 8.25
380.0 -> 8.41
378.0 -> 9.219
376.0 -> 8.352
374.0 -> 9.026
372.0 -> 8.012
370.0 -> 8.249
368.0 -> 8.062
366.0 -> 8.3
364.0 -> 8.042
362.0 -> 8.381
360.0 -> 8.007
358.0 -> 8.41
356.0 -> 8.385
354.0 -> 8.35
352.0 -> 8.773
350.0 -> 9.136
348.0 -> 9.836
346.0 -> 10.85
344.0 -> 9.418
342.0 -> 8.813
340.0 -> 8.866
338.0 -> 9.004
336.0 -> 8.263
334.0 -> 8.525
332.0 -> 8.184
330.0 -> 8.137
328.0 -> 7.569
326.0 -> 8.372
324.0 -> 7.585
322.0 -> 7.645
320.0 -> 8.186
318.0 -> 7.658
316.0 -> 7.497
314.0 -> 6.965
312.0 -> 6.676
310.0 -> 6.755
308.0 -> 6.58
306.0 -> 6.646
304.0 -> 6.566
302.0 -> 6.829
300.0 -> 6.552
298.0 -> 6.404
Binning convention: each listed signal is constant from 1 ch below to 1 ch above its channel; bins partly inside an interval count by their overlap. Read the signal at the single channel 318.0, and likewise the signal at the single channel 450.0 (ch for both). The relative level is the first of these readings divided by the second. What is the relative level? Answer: 0.96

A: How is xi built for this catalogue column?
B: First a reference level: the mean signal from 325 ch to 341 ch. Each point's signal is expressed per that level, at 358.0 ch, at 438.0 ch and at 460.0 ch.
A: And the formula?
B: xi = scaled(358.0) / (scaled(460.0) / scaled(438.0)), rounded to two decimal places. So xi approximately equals 1.04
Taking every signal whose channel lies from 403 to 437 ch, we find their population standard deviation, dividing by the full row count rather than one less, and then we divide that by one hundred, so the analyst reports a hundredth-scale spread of 0.0063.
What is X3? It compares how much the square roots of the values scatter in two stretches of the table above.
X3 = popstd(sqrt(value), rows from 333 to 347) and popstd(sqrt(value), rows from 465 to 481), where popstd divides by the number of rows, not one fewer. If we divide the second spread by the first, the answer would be 1.21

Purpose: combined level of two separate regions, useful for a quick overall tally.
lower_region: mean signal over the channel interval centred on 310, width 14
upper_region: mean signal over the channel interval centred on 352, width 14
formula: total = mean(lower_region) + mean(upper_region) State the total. 15.9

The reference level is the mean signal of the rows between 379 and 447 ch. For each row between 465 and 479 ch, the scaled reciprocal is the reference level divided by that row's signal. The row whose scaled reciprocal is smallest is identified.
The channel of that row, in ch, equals 466.0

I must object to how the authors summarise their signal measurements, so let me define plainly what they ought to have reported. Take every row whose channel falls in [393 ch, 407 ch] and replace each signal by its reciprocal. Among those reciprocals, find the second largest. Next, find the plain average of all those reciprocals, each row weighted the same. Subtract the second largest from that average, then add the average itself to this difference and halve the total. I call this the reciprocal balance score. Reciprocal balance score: 0.0500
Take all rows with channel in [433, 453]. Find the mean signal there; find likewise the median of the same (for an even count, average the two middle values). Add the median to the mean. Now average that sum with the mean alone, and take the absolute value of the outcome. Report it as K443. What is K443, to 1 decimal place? 12.8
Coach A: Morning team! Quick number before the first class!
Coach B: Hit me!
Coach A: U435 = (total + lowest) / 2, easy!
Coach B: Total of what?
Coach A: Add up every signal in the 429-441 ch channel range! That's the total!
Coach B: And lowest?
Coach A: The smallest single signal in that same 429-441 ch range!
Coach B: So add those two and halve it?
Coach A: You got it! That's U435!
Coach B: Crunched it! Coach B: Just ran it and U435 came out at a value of 30.0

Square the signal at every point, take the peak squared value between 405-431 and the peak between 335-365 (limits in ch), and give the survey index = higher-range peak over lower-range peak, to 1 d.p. 1.0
